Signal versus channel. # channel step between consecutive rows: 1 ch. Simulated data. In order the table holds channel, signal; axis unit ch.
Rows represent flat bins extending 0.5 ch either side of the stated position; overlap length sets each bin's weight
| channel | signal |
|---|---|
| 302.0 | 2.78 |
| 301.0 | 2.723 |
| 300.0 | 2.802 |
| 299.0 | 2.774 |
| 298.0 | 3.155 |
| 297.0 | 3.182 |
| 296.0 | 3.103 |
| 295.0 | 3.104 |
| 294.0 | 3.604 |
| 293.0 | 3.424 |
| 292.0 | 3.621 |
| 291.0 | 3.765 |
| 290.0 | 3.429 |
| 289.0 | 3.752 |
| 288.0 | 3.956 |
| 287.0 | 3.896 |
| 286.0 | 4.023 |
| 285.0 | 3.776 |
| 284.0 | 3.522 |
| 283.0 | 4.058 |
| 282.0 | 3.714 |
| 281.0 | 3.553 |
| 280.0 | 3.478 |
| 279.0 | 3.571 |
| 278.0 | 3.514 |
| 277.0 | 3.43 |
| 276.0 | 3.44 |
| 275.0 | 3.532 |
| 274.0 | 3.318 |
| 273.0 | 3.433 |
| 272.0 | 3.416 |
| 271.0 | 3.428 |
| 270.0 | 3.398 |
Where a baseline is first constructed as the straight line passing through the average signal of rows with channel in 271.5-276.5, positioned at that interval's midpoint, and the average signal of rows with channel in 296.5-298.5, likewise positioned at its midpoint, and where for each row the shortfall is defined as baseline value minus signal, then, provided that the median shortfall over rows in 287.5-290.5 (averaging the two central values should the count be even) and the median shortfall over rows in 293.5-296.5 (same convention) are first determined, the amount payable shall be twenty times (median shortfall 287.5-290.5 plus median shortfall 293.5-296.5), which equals -8.2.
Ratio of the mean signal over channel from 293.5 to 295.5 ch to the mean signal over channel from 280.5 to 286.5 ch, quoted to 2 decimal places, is 0.89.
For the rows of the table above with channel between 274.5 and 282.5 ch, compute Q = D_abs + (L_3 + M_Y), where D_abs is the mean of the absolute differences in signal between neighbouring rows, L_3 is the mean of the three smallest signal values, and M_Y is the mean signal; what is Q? 7.1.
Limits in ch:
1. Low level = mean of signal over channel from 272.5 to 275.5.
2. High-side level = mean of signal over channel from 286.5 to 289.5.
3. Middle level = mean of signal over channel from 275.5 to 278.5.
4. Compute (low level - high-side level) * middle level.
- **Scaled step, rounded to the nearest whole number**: -2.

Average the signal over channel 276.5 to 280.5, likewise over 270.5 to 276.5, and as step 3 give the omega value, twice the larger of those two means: 7.00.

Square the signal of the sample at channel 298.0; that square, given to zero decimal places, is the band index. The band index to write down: 10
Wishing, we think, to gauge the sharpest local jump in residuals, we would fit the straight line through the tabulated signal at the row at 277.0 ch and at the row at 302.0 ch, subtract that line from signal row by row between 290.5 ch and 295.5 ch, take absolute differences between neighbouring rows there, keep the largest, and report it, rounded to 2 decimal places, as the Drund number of 0.47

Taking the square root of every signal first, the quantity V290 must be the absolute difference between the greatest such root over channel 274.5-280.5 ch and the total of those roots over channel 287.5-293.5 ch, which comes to 9.6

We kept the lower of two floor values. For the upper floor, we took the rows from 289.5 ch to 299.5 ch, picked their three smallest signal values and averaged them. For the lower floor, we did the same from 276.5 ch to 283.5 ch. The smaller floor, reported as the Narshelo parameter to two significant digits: 3.0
